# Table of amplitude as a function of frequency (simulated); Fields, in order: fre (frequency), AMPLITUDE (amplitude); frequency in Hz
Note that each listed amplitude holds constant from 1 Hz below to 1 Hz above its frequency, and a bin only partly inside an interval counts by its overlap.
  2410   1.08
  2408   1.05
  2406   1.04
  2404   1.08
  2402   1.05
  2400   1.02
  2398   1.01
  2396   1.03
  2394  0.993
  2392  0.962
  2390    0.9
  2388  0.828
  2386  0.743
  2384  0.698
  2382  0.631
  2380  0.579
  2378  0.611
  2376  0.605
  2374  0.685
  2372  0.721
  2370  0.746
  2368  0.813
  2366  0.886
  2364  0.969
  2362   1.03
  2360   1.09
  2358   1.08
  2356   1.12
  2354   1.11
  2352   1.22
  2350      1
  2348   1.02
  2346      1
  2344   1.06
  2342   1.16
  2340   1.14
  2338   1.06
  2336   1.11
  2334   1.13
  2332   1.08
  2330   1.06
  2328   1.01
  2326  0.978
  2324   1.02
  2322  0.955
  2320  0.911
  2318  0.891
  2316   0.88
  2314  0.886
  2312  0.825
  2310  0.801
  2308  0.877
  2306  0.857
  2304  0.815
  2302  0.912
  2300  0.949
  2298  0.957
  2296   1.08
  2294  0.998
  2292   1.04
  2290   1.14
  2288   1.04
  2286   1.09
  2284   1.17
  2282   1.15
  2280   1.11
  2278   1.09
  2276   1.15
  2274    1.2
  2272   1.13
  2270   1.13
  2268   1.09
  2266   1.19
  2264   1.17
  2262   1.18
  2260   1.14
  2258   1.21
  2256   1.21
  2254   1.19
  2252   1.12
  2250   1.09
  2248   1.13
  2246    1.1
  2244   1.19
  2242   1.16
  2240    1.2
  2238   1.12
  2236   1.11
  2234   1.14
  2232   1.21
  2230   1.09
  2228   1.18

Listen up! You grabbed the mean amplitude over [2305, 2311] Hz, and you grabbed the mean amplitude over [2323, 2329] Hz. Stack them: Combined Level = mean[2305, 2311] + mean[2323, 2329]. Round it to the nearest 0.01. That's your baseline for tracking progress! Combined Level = 1.85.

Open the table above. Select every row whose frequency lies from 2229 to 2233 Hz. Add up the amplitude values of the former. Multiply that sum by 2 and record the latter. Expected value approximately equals 4.6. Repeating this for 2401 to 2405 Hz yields 4.3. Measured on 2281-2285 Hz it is 4.6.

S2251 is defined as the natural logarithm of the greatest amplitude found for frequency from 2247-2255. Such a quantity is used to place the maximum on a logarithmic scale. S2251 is 0.17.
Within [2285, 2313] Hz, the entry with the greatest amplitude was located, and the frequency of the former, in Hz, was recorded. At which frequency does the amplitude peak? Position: 2290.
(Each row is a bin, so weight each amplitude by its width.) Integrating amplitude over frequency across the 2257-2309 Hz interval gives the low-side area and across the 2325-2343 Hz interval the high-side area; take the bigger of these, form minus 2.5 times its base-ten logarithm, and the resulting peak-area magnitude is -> -4.4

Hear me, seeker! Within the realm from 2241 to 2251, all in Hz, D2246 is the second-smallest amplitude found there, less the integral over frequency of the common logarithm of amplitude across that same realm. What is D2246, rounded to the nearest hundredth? 0.56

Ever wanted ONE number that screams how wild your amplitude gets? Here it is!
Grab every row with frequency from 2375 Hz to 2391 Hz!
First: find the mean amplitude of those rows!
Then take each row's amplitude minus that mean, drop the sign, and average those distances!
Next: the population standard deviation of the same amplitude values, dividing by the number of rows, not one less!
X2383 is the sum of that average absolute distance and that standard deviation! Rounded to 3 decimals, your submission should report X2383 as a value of 0.202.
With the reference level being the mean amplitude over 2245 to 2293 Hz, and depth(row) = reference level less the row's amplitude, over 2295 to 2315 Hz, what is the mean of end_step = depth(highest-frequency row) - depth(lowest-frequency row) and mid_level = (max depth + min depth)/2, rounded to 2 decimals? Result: 0.19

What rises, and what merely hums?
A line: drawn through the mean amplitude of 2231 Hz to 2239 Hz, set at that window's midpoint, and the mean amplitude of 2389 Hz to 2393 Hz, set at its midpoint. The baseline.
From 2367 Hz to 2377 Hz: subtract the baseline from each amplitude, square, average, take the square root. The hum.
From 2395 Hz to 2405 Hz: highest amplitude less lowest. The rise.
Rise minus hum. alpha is -0.18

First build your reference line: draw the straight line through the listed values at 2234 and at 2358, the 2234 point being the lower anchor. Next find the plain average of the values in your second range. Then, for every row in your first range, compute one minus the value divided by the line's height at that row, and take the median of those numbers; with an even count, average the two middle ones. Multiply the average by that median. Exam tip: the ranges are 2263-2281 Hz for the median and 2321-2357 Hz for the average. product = -0.01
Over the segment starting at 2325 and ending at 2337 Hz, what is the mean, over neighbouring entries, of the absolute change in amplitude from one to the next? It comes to 0.034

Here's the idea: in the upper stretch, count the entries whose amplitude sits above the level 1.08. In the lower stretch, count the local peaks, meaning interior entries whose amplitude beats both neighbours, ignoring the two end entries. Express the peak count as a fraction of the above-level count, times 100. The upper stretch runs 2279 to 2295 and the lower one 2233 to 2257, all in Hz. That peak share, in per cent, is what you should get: 60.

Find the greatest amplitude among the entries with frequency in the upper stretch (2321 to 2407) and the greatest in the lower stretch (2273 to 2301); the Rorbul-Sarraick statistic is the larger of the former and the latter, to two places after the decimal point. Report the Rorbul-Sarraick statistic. 1.22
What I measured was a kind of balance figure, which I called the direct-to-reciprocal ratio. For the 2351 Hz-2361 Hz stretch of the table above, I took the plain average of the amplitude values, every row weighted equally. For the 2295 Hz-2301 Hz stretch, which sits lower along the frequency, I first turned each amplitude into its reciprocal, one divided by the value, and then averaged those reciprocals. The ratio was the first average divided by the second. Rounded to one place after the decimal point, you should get 1.1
